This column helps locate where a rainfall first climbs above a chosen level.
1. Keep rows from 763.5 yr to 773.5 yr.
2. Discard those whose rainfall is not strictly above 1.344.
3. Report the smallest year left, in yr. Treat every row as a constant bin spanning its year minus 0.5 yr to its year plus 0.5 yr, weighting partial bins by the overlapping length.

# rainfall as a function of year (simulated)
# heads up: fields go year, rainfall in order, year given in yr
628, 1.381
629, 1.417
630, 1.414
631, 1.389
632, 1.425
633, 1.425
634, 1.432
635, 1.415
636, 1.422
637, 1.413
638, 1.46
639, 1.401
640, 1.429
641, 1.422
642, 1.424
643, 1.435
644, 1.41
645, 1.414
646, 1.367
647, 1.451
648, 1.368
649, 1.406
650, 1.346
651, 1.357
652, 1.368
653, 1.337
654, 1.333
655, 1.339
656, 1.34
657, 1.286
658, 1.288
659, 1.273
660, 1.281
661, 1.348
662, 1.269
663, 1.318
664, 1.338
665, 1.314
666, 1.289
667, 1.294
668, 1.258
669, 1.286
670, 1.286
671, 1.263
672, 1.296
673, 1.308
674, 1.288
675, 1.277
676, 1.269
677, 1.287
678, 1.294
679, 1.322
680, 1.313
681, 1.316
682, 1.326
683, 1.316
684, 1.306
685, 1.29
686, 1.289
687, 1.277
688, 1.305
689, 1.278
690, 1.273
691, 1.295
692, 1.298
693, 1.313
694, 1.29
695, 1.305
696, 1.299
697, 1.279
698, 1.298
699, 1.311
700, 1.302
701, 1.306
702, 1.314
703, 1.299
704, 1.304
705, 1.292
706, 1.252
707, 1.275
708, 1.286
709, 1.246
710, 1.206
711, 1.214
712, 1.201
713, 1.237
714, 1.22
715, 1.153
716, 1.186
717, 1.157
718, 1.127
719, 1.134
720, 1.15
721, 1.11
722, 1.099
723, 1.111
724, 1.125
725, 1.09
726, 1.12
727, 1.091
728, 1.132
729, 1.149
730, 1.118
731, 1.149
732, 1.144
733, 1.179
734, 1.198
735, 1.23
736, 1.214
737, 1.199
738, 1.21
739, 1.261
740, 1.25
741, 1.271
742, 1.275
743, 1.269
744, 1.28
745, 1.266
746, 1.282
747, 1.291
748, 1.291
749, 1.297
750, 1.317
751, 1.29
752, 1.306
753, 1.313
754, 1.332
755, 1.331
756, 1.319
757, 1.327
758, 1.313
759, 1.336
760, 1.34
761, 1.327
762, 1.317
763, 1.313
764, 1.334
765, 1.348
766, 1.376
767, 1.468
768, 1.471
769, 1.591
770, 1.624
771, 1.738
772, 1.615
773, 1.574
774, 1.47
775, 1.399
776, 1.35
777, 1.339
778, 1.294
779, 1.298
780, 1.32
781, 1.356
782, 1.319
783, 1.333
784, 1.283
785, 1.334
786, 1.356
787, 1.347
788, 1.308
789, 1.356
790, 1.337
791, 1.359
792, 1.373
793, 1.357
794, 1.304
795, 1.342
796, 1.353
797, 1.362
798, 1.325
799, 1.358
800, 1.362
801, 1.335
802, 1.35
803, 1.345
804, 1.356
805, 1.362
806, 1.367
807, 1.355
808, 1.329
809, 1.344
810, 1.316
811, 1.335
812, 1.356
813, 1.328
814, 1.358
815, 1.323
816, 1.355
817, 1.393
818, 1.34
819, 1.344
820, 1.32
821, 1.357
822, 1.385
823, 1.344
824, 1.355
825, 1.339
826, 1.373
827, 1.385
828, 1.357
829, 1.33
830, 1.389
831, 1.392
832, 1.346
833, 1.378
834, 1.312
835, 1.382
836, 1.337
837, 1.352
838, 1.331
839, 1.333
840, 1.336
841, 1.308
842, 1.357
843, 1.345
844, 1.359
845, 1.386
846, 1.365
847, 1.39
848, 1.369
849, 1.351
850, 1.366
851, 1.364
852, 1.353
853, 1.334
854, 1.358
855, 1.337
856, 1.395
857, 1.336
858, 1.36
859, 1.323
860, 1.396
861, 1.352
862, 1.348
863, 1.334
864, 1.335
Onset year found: 765 yr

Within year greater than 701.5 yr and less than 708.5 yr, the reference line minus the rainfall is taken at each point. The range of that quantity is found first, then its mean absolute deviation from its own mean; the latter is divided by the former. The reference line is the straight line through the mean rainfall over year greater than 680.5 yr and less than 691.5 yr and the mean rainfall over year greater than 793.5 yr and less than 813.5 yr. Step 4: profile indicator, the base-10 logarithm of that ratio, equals -0.600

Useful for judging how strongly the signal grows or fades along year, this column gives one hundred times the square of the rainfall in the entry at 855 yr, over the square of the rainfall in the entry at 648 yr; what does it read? 96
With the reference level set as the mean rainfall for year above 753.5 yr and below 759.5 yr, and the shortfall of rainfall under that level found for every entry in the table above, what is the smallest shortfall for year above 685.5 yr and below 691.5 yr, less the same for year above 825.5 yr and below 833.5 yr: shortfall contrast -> 0.09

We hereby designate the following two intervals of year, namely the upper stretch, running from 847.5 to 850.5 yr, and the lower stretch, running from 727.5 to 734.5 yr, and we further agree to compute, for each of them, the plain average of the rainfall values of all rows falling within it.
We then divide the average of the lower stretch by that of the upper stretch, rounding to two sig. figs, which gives 0.85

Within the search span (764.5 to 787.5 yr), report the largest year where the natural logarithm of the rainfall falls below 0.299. 787 yr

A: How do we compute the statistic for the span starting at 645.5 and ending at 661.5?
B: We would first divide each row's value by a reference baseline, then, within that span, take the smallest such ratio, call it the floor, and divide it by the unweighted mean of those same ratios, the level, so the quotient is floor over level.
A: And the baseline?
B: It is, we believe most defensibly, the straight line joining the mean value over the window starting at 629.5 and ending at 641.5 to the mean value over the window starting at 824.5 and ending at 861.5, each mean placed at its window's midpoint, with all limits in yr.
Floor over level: 0.949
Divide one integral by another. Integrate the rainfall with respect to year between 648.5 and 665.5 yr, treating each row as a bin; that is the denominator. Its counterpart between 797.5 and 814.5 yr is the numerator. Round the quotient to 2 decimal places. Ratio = 1.02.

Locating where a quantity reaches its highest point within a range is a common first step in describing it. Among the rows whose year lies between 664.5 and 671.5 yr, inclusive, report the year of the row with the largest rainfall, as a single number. 665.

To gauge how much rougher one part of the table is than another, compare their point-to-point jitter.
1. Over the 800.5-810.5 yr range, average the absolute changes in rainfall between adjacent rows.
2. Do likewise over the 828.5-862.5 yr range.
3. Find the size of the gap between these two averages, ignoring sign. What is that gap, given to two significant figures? 0.016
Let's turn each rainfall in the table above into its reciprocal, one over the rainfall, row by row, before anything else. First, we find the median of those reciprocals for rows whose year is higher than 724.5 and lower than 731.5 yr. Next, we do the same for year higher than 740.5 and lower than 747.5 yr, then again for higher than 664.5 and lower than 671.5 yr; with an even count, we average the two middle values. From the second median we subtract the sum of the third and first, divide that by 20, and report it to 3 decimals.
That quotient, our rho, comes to -0.044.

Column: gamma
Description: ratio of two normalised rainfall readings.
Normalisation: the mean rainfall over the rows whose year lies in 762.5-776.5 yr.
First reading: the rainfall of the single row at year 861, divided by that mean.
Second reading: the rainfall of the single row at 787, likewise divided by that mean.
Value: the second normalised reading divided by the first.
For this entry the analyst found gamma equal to 1.00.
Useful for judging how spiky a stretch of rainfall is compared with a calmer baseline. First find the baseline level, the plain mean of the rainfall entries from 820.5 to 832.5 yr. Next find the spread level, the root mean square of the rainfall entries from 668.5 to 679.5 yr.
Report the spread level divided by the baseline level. 0.95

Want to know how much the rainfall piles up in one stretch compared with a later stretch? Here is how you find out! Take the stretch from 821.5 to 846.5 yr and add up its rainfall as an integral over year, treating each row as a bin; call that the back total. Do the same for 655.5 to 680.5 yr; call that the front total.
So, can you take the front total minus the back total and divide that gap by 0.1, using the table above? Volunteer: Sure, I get -15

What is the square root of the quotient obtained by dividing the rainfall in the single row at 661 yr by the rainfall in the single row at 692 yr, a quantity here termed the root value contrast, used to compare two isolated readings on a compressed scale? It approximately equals 1.02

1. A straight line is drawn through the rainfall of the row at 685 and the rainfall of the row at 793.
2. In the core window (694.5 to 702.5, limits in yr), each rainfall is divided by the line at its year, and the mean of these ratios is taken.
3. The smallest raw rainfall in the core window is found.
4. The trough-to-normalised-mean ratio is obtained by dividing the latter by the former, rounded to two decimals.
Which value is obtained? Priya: 1.28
